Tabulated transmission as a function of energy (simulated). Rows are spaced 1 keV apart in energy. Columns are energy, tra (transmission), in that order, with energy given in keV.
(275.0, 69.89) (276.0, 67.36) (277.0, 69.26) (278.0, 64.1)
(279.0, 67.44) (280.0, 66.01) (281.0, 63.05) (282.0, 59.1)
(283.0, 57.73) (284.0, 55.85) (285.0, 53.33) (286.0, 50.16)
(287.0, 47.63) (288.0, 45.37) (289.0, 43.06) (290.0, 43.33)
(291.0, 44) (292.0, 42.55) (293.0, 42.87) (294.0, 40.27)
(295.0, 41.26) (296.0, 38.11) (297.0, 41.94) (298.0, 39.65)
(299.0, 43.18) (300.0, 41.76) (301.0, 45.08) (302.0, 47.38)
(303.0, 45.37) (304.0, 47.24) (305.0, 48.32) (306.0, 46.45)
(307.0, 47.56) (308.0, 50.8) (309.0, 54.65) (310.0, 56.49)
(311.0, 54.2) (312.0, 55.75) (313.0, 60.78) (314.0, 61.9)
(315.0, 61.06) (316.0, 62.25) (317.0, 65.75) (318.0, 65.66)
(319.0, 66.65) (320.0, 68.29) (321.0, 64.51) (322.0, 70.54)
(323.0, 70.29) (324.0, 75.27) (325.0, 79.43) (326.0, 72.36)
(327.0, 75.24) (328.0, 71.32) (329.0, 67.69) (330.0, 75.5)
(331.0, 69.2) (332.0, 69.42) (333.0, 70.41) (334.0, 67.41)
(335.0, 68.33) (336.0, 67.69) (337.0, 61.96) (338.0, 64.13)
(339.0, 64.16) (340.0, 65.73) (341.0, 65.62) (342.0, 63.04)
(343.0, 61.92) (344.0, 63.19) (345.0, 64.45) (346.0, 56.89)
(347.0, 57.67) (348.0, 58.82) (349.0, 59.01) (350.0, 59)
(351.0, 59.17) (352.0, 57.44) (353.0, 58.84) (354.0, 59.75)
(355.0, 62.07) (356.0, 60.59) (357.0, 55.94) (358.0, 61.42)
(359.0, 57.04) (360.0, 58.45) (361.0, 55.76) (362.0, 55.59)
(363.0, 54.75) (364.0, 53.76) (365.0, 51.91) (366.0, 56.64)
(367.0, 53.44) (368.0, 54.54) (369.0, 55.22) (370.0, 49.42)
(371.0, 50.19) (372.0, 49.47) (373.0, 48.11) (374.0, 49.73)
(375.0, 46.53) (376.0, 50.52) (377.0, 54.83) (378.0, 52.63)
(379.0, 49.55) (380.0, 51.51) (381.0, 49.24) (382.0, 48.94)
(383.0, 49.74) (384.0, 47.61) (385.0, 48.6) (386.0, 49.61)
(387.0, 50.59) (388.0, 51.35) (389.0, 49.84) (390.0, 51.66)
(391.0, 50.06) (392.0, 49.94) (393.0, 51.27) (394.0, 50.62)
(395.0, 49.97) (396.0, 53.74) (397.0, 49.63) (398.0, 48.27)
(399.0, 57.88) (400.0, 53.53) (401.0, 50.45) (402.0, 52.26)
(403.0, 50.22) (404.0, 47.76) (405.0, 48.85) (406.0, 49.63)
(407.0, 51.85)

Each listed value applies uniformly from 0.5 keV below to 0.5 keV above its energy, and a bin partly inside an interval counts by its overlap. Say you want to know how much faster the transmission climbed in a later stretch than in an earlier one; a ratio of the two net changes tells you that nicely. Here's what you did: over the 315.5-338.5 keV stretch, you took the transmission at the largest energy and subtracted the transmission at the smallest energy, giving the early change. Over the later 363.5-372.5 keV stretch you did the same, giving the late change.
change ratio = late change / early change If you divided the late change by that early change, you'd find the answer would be -2.3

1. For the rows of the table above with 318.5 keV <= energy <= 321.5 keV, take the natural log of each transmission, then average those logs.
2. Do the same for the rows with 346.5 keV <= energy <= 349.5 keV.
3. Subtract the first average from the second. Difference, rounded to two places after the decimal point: -0.13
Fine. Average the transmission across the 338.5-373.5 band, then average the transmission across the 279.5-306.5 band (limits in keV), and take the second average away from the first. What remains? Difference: 10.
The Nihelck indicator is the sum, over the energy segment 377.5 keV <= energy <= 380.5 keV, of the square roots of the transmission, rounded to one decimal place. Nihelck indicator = 21.5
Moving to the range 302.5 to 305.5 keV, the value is 20.6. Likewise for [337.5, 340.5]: 24.1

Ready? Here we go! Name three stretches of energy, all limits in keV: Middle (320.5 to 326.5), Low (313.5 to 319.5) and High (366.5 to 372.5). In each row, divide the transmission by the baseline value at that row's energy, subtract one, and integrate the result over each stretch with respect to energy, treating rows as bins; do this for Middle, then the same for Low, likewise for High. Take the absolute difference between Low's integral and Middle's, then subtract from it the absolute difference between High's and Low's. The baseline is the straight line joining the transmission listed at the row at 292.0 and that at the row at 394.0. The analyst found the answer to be -1.2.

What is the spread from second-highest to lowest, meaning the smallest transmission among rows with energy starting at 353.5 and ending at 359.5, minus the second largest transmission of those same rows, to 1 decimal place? -5.5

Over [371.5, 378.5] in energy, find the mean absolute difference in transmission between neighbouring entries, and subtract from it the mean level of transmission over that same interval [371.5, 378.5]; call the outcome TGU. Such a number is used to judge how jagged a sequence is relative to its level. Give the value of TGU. -47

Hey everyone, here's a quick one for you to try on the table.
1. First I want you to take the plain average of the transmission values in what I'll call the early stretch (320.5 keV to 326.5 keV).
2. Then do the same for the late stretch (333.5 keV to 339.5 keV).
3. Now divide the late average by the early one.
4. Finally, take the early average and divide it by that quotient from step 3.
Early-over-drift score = 79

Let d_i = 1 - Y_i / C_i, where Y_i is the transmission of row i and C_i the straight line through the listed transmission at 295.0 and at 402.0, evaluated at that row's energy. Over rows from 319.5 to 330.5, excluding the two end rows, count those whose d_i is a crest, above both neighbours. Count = 4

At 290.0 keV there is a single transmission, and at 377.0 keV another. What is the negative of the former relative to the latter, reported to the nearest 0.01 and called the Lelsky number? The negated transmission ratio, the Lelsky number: -0.79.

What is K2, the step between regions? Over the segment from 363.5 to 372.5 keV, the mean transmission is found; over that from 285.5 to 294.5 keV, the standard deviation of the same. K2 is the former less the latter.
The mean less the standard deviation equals 50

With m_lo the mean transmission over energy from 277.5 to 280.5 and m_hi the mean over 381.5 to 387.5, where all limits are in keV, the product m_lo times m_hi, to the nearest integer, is 3239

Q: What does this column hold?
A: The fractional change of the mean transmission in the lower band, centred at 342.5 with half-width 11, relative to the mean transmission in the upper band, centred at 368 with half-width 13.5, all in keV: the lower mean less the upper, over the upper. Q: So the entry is 0.17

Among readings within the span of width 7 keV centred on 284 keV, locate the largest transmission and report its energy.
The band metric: 281.0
